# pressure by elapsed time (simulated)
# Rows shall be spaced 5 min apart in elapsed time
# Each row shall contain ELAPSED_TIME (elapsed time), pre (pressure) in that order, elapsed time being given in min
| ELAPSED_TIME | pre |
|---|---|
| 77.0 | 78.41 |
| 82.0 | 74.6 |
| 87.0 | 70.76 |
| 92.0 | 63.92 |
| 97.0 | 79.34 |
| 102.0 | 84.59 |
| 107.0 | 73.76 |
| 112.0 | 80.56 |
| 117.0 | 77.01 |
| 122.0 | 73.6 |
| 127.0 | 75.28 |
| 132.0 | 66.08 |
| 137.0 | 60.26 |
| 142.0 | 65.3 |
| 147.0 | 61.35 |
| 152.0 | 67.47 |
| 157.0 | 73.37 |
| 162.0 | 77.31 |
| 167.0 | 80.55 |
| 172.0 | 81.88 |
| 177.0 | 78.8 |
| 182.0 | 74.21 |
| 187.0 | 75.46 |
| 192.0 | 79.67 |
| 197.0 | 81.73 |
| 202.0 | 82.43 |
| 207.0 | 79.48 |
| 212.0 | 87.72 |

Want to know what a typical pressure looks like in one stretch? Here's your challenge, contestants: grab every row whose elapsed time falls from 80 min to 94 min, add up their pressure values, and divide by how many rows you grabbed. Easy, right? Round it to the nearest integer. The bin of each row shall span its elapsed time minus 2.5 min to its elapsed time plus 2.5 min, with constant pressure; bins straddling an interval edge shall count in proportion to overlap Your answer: 70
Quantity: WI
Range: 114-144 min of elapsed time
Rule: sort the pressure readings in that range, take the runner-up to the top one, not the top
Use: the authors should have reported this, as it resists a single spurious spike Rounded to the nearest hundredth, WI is 75.28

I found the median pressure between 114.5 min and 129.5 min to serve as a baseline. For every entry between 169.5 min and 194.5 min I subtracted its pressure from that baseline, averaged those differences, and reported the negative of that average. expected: 2.7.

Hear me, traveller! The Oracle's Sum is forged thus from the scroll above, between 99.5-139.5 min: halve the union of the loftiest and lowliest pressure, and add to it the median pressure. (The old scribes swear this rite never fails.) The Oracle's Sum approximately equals 147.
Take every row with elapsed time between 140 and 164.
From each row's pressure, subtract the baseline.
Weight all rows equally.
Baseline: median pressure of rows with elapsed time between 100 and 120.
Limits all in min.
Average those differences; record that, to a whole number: -10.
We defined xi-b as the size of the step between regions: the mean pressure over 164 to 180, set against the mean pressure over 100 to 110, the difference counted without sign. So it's 1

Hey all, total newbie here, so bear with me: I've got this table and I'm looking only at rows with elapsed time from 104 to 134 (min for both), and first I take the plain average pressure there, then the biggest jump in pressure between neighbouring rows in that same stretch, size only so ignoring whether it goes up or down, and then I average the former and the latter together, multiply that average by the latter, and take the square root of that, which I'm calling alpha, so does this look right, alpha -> 20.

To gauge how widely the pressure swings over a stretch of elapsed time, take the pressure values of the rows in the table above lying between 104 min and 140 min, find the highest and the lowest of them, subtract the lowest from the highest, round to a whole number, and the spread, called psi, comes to 20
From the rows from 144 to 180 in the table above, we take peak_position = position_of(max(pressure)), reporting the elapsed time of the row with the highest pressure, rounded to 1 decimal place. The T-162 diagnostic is 172.0 min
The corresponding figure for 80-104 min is 102.0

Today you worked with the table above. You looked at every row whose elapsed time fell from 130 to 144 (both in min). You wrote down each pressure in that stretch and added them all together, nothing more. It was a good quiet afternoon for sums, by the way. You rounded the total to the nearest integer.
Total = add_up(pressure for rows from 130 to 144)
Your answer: 192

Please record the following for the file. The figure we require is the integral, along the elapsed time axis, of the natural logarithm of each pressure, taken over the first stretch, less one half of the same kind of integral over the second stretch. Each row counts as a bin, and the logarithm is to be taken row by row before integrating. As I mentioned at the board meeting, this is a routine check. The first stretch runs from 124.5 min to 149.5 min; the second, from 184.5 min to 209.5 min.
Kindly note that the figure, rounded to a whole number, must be 50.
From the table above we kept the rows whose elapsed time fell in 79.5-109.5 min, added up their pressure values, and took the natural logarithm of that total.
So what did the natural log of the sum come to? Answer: 6.10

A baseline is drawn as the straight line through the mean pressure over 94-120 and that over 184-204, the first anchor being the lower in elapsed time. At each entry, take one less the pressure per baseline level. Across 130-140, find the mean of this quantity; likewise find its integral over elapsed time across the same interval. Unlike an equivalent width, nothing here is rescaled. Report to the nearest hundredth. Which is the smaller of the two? 0.20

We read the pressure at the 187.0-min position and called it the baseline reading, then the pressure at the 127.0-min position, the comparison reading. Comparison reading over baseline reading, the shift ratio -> 1.00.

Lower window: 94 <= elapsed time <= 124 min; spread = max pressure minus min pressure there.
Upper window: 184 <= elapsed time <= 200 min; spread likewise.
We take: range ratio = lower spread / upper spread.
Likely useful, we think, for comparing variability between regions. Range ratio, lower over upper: 1.8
